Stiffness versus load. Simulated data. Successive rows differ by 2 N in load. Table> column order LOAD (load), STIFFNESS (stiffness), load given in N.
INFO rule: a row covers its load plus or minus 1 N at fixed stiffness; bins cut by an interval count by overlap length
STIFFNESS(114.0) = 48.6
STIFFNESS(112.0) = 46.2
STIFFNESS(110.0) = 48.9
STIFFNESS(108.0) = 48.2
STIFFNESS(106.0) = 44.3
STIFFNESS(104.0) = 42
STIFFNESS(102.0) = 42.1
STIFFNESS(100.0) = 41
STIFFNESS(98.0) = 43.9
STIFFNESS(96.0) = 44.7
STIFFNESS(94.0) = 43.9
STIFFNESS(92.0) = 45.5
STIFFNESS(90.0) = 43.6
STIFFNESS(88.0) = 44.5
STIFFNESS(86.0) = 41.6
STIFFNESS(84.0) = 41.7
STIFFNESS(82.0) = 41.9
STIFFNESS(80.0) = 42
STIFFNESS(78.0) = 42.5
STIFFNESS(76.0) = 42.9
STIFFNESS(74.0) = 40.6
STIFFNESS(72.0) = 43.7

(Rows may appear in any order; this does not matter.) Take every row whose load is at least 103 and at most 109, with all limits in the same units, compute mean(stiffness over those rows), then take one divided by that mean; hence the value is 0.0223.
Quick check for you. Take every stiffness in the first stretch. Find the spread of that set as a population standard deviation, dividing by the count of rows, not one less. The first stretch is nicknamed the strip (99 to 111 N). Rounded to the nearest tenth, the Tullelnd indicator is 3.1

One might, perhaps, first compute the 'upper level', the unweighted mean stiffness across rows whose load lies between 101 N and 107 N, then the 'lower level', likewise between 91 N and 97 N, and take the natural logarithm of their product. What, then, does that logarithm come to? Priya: 7.56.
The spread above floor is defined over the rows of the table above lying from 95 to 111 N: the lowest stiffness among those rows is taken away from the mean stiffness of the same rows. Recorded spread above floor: 3.4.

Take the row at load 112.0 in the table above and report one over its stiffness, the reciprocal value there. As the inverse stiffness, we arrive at 0.0216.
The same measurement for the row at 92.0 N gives 0.0220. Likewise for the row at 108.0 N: 0.0207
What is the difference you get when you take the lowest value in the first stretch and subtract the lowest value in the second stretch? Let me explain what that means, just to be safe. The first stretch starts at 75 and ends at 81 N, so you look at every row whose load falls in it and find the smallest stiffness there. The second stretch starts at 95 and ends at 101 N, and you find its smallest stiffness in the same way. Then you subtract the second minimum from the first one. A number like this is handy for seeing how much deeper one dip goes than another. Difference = 1.0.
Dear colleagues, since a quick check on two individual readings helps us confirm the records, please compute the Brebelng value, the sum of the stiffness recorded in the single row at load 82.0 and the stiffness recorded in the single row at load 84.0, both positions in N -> 83.6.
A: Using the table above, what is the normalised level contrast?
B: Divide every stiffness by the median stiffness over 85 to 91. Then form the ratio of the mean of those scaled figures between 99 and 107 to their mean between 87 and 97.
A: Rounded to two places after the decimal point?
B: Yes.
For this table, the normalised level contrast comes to 0.95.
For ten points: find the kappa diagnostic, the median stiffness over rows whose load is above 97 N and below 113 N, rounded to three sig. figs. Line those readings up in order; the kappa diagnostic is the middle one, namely 44.1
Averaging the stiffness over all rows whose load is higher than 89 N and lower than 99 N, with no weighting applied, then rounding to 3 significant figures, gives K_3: 44.3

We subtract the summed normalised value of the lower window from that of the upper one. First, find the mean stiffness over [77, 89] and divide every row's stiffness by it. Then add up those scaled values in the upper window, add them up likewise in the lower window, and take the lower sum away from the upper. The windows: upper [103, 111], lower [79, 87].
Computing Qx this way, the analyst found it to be 0.38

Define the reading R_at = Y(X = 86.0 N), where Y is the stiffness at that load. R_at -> 41.6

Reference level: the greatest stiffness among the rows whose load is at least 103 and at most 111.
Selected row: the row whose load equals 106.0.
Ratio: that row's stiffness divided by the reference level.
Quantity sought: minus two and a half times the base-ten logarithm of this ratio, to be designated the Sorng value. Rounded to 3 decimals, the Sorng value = 0.107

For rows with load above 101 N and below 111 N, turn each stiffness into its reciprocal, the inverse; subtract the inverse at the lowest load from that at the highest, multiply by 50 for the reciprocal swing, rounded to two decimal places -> -0.17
